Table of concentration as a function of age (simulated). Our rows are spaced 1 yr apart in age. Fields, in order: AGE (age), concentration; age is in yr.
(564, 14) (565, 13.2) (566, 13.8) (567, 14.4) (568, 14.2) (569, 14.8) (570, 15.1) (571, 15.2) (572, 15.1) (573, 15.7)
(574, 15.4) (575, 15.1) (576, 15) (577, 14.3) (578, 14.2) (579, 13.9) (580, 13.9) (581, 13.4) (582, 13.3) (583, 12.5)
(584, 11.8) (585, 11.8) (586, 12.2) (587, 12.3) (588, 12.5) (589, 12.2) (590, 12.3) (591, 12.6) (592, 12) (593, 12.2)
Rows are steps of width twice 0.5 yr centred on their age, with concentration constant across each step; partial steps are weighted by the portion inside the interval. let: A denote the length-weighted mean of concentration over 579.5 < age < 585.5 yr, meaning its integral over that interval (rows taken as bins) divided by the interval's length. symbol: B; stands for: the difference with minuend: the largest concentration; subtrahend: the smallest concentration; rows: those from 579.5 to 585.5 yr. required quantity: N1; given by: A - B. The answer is 10.7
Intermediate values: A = 12.8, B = 2.10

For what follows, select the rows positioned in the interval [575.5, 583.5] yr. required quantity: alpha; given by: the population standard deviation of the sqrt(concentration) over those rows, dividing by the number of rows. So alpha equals 0.10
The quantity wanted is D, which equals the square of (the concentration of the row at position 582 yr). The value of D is 177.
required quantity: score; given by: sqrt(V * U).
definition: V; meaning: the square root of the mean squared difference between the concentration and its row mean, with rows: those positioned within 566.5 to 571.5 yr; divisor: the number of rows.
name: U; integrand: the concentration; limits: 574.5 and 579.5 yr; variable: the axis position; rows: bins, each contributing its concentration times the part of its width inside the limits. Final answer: 5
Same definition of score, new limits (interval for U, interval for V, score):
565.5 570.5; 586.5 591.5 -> 3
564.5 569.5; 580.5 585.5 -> 7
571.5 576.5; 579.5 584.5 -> 8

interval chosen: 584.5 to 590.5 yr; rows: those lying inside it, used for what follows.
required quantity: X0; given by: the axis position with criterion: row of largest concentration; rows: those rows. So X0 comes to 588 yr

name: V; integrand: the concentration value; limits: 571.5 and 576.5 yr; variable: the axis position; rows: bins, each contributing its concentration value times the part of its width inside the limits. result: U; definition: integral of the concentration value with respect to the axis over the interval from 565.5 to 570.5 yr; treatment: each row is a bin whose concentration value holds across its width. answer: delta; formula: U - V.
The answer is -4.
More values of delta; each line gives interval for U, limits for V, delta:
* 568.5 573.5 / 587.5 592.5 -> 14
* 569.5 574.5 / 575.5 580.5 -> 5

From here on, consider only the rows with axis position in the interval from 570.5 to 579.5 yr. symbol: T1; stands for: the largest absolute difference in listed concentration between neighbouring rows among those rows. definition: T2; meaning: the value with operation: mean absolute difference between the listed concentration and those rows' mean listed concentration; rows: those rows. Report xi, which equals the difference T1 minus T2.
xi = 0.204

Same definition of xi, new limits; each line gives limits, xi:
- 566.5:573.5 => 0.204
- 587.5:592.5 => 0.416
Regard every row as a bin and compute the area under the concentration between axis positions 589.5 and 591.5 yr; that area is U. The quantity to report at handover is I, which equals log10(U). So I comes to 1.40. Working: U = 25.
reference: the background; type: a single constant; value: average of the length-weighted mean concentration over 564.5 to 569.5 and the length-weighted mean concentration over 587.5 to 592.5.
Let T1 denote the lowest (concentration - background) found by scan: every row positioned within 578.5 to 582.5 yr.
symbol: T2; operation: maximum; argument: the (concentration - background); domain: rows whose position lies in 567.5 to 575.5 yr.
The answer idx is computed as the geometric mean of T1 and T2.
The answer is 0.5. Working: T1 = 0.10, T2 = 2.5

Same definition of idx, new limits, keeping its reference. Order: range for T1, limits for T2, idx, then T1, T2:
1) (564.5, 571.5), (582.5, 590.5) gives 0.0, 0.00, -0.7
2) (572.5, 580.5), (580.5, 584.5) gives 0.4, 0.70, 0.2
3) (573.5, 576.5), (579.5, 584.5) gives 1.1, 1.80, 0.7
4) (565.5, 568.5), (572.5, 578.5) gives 1.2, 0.60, 2.5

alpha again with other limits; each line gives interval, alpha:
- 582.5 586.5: 0.04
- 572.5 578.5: 0.07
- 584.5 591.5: 0.03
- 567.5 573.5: 0.06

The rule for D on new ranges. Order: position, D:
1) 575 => 228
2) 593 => 149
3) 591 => 159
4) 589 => 149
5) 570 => 228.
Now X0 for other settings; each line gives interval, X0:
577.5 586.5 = 578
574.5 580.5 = 575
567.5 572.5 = 571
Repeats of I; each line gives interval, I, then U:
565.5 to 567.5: 1.45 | 28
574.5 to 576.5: 1.48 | 30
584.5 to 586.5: 1.38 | 24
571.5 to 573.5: 1.49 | 31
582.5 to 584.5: 1.39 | 24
